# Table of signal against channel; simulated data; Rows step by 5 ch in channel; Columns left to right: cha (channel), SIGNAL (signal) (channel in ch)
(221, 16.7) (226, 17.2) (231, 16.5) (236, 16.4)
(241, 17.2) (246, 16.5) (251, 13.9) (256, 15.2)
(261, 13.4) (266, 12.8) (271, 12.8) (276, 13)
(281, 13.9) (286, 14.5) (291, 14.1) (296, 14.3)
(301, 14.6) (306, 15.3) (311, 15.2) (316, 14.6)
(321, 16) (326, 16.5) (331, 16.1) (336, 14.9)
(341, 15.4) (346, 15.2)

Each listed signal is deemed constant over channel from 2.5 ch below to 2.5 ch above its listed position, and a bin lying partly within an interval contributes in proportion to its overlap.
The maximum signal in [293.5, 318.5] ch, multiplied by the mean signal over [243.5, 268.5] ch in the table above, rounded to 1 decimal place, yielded 219.7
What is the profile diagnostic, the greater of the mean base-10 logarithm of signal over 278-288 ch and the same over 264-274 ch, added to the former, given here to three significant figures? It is 2.30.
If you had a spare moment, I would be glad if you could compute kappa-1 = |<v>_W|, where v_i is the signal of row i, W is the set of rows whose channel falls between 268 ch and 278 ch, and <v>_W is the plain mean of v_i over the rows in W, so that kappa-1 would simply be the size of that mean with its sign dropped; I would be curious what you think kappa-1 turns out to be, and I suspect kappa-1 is 12.9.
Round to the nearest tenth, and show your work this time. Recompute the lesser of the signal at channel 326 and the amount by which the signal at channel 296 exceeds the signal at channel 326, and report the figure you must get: -2.2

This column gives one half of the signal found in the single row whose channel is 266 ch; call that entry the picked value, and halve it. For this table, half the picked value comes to 6.4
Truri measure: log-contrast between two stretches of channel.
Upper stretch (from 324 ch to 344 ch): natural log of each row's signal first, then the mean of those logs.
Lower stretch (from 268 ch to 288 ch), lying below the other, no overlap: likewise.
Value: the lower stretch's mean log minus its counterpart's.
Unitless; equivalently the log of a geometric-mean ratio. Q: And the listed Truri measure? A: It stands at -0.15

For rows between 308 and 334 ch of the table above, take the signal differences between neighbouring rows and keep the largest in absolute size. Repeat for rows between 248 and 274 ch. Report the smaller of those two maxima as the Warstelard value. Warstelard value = 1.4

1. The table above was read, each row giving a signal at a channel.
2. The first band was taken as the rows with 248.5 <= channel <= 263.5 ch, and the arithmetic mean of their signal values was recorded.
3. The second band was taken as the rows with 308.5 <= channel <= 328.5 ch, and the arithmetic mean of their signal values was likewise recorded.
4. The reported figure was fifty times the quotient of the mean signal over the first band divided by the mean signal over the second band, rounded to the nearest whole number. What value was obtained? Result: 45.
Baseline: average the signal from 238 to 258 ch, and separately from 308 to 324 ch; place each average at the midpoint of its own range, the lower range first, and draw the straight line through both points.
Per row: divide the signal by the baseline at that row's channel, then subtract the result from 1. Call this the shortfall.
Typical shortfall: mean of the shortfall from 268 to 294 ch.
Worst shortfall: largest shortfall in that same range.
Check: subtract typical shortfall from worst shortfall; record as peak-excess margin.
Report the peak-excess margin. 0.06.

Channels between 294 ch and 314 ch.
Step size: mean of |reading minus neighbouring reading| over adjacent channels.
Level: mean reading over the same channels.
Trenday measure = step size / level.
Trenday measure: 0.025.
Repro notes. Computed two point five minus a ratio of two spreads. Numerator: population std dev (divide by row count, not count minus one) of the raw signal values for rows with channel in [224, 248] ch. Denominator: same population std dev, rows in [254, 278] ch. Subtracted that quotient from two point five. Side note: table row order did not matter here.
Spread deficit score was 2.10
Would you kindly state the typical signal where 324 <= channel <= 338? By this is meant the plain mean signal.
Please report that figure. 15.8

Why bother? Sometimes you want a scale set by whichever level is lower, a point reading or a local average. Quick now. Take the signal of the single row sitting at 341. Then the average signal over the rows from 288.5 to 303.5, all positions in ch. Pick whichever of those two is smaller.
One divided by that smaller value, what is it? 0.070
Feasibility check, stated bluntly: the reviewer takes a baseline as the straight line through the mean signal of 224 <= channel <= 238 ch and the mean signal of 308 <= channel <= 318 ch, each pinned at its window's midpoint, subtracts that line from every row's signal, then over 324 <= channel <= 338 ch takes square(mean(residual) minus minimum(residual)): 0.7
